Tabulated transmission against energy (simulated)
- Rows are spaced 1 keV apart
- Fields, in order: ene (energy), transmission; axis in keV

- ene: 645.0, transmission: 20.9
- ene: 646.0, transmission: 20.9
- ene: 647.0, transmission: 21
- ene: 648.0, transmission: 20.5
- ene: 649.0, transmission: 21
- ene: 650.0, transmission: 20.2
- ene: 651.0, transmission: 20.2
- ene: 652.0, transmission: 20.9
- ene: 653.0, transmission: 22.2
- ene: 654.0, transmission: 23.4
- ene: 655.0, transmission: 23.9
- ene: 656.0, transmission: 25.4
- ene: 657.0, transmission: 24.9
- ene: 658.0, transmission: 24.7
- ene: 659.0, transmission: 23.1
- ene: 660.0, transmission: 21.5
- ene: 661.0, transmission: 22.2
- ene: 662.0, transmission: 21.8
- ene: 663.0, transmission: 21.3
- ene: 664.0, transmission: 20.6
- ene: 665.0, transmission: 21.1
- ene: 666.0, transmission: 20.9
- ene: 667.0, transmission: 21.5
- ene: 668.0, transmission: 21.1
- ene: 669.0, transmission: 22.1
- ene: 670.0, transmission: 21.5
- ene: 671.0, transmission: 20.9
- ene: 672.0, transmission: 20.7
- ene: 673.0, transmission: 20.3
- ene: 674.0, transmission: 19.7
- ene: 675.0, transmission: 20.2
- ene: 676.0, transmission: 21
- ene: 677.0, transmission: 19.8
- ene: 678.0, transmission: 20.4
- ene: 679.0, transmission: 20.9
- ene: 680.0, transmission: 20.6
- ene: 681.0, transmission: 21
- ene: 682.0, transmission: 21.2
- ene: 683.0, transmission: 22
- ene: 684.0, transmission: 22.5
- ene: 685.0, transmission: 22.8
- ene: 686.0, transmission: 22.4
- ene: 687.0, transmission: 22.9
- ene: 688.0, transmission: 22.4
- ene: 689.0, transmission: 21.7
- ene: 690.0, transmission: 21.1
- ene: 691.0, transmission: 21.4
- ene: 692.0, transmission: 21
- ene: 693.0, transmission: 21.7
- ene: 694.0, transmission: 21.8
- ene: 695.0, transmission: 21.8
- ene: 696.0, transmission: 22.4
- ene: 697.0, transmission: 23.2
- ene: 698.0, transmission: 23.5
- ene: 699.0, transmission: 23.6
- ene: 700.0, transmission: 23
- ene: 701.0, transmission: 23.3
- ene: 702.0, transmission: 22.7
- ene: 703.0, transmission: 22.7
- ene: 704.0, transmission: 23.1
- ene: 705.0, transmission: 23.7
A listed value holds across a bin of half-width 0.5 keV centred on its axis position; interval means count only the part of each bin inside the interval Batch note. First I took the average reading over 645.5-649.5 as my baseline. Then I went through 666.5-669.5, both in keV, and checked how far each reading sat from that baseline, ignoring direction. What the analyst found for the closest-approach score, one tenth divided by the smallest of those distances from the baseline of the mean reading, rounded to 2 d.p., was 0.40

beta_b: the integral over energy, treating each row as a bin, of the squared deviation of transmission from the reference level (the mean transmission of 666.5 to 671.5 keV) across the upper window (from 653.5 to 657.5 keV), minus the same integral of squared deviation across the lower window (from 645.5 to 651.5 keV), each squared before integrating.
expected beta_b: 34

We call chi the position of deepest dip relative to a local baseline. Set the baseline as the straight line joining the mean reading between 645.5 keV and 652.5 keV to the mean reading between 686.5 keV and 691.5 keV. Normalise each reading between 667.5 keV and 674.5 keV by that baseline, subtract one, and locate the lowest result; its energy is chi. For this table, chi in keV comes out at 674.0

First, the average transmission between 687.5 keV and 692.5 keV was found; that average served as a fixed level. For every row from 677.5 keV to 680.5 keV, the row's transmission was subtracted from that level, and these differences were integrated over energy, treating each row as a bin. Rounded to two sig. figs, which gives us 2.7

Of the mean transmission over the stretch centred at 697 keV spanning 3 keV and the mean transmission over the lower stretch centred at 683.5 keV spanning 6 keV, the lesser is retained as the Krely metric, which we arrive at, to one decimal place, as 22.0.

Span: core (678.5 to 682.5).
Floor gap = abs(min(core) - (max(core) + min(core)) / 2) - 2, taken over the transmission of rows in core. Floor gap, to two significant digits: -1.7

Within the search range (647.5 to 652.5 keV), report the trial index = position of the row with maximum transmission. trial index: 649.0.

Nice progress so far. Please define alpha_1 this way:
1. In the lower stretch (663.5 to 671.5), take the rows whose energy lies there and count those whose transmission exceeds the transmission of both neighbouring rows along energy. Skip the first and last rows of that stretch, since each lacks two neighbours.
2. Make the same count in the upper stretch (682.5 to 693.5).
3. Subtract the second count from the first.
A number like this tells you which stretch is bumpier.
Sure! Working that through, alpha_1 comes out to 0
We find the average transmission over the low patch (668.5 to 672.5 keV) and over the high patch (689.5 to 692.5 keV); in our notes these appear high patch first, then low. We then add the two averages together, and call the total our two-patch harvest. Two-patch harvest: 42.5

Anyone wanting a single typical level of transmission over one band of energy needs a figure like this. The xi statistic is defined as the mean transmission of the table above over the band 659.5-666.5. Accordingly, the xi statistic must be 21.3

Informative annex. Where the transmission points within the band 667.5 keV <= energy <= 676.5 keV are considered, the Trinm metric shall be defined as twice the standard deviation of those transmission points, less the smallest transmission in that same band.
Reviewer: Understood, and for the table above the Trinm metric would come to -18.3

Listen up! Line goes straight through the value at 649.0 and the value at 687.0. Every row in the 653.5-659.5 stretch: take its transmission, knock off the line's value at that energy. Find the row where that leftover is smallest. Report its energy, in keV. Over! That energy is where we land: 659.0 keV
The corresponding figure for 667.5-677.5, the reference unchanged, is 677.0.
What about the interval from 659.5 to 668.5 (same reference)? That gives 664.0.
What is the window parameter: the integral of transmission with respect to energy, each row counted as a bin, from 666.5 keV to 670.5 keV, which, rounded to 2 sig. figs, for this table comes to 86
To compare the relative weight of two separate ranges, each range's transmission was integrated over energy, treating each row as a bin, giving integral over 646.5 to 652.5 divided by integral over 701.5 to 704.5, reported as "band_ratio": 1.8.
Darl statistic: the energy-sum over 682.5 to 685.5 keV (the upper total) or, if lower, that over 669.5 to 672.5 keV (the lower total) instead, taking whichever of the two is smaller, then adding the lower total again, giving 126.2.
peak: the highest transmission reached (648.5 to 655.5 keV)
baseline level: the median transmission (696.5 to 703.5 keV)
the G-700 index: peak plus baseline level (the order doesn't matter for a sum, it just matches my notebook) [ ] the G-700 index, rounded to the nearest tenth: 47.1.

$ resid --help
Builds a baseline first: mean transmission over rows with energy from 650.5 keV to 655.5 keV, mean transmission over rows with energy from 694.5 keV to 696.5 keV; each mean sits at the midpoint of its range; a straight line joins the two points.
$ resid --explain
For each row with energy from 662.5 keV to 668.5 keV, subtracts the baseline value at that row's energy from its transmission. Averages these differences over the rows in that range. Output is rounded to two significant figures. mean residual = -1.0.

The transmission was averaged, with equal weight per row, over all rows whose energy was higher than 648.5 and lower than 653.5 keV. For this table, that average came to 20.9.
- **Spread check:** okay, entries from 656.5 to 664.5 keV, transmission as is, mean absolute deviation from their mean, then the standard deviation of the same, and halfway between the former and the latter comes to 1.4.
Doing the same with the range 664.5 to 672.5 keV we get 0.4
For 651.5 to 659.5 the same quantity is 1.3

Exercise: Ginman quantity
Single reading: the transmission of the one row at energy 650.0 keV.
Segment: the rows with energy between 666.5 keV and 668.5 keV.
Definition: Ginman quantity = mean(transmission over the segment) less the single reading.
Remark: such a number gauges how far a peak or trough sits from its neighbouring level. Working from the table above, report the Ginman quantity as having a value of 1.1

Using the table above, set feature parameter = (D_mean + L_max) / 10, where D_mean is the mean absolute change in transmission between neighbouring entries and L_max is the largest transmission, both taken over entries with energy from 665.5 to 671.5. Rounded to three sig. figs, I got 2.27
